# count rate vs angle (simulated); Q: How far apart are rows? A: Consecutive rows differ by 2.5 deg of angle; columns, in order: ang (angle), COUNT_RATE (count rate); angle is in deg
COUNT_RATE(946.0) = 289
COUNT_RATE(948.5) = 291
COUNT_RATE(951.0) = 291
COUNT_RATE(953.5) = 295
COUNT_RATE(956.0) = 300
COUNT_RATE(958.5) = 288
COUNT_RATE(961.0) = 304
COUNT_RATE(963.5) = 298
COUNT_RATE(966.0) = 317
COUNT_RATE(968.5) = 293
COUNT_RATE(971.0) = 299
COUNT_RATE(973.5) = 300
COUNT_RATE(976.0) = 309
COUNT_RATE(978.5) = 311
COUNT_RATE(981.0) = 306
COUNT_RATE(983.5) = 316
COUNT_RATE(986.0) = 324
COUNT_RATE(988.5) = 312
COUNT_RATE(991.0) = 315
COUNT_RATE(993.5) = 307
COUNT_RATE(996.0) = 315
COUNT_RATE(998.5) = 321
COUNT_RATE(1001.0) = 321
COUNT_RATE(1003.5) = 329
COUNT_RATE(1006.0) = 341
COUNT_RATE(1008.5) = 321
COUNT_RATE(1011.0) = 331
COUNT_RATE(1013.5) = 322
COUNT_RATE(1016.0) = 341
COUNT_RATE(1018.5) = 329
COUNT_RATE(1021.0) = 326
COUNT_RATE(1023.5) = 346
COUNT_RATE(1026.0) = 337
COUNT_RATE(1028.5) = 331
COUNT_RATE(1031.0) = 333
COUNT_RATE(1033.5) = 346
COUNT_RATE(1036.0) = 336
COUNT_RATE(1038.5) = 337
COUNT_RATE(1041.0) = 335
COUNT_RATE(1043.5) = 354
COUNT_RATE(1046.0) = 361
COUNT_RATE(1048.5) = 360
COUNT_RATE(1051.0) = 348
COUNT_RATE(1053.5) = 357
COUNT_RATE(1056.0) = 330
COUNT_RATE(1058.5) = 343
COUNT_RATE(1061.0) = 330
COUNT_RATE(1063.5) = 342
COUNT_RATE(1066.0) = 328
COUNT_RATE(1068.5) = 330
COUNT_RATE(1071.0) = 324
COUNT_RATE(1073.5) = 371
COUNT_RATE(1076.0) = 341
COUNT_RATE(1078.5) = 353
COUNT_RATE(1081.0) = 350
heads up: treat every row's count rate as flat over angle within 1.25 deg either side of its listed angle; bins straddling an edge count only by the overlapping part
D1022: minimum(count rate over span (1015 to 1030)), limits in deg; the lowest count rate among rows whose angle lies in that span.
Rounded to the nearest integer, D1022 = 326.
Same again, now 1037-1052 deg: 335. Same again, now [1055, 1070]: 328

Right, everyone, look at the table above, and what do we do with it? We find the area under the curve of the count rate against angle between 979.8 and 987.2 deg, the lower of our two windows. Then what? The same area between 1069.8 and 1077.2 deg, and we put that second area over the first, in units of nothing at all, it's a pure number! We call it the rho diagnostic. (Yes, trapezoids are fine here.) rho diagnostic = 1.10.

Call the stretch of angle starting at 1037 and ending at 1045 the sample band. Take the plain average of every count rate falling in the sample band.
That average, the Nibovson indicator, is 342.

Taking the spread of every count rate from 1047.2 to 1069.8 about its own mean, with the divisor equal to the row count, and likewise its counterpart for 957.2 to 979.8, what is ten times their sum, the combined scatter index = 202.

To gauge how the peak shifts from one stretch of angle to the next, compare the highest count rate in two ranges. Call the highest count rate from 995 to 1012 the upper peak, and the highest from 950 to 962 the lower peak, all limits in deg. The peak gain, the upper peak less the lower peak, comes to 37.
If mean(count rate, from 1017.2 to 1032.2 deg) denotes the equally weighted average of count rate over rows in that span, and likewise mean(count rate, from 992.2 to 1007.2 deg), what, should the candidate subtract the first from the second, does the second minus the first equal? -11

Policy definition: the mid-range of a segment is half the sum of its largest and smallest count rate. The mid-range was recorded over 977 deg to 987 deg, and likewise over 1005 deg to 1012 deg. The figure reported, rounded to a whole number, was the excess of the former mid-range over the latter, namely -16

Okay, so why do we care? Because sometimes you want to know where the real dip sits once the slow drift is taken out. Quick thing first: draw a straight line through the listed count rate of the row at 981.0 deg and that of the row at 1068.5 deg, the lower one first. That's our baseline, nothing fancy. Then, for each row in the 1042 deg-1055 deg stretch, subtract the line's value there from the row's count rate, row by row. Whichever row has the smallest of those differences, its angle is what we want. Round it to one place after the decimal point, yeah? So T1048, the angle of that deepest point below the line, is 1051.0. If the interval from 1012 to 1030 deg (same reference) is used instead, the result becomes 1013.5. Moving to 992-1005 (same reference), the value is 993.5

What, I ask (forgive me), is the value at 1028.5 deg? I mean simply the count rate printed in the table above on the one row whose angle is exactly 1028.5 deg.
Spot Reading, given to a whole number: 331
